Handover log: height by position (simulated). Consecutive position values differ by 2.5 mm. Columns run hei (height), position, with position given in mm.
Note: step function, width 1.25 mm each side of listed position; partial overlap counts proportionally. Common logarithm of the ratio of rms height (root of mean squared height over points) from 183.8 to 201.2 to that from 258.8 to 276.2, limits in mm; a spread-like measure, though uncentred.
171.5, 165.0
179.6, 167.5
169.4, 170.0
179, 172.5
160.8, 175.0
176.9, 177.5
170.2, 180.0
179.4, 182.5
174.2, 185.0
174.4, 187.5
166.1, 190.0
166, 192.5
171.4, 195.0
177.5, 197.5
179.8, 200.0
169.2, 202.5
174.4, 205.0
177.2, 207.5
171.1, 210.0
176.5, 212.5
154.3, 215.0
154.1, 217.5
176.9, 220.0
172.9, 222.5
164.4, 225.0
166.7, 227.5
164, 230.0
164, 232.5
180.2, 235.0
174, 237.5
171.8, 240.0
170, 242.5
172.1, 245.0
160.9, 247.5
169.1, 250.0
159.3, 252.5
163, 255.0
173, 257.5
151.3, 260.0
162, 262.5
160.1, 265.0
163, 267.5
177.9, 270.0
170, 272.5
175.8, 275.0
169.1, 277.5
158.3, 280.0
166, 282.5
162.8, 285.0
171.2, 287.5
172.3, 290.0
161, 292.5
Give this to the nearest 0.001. 0.018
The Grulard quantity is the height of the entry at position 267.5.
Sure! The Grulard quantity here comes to 163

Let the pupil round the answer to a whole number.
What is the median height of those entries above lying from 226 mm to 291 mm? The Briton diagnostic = 168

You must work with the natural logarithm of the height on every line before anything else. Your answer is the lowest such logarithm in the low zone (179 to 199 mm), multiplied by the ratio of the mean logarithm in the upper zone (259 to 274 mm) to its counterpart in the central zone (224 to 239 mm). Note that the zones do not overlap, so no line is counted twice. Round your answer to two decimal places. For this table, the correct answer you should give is 5.08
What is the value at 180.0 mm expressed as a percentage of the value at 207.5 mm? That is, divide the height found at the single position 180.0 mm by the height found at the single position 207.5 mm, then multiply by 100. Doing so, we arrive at 96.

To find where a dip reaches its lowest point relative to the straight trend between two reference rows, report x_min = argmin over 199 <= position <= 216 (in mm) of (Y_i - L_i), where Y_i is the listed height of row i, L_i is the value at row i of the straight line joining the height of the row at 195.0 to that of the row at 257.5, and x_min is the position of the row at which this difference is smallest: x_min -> 215.0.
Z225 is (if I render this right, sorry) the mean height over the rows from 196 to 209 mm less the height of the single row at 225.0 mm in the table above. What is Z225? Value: 11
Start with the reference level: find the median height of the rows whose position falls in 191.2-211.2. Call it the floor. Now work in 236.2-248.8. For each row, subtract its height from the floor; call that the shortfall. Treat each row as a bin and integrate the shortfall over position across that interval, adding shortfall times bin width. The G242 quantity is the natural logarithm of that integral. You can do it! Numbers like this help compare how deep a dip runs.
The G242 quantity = 3.7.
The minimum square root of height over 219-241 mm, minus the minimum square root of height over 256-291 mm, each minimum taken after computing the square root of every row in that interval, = 0.5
